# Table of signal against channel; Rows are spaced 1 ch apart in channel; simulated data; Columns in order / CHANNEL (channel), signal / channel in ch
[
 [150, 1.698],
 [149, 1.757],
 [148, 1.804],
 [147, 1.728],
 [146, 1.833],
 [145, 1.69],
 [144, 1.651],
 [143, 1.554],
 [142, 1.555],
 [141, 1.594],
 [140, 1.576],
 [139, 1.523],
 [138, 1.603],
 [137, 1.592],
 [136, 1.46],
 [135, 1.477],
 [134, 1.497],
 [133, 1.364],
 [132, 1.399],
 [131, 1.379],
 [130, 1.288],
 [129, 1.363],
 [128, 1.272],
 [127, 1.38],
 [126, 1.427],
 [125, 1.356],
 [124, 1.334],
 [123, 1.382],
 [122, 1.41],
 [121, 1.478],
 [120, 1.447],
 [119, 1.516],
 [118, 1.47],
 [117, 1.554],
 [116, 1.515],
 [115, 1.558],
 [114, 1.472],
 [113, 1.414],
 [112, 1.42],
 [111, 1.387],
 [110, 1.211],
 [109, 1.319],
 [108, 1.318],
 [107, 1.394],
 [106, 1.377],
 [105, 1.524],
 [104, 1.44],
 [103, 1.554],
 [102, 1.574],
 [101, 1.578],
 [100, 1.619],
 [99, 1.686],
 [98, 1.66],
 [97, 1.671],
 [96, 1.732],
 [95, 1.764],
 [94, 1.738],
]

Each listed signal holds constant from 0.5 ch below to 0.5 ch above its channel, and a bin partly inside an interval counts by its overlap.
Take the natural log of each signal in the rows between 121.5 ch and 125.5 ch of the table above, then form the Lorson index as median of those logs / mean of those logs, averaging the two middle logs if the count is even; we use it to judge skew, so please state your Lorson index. 1.00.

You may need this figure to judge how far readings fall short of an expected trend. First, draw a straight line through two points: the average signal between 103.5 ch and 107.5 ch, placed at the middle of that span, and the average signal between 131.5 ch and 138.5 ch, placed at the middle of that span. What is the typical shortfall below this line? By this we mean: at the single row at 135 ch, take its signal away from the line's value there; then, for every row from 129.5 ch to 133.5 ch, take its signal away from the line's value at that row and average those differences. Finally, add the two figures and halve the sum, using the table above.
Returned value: 0.06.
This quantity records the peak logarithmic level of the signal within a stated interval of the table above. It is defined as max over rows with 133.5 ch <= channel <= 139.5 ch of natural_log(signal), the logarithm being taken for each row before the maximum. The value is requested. 0.472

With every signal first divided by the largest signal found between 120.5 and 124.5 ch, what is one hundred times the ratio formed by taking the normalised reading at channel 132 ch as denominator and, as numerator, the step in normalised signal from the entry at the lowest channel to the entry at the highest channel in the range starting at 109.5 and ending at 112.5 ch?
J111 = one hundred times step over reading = 15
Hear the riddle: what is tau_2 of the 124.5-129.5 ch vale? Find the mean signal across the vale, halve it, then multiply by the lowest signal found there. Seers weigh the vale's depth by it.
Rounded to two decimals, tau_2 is 0.86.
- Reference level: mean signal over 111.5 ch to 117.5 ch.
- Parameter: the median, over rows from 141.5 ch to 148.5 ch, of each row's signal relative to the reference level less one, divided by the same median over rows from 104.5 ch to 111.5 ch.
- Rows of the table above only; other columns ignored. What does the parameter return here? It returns -1.8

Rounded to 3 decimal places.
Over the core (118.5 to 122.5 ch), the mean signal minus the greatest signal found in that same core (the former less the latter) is -0.053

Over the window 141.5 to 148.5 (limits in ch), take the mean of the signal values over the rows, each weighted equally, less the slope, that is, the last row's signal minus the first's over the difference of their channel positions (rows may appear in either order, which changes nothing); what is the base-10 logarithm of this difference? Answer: 0.22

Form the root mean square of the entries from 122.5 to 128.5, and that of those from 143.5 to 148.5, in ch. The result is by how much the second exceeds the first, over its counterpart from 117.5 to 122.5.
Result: 0.3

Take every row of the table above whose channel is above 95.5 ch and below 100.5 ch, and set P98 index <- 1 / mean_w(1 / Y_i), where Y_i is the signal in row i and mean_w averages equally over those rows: 1.67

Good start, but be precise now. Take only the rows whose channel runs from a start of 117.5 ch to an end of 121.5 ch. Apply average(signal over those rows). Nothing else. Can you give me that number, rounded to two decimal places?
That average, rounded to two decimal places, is 1.48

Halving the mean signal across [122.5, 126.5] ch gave 0.69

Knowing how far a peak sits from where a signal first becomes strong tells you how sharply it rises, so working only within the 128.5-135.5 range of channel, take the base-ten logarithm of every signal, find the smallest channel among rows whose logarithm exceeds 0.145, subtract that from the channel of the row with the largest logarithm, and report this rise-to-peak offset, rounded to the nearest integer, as 2 ch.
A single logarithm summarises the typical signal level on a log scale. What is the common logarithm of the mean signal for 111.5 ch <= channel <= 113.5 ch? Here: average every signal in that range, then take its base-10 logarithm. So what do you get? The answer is 0.151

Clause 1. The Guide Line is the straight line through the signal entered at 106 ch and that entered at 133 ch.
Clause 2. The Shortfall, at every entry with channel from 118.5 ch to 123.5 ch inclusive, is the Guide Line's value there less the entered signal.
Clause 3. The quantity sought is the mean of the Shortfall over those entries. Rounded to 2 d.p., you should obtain -0.08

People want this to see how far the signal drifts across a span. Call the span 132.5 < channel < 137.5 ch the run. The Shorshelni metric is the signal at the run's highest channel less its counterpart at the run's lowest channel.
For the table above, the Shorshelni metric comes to 0.23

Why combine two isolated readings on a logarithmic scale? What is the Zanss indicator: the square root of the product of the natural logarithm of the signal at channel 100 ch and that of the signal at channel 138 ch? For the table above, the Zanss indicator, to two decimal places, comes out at 0.48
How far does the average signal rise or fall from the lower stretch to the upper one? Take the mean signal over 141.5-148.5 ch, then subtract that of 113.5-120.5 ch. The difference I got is 0.18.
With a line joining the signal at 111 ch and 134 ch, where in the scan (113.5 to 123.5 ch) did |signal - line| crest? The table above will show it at 115 ch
